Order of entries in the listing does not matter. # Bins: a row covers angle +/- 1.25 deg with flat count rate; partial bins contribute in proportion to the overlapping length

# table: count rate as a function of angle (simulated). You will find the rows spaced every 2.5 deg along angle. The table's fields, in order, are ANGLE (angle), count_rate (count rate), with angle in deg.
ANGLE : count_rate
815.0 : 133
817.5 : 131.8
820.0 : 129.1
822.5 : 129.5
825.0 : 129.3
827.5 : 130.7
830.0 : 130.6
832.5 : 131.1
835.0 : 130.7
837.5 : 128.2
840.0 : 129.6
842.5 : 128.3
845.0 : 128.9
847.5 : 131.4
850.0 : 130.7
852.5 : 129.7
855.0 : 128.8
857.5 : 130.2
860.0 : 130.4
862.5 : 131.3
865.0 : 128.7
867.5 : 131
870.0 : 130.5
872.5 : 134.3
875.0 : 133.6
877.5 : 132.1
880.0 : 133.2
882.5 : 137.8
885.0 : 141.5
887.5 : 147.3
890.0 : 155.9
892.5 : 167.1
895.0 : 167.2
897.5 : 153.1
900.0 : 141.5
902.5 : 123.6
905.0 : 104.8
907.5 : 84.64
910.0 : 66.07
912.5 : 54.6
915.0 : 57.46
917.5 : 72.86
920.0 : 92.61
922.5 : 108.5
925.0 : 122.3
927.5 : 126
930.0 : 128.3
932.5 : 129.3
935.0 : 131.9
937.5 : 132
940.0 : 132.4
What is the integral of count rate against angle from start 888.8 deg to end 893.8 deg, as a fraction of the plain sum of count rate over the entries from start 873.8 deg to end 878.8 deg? 3.04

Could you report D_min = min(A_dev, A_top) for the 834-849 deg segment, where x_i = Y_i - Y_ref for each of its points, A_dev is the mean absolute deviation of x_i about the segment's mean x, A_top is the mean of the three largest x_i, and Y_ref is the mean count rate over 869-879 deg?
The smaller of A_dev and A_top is -2.1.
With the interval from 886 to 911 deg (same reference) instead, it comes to 29.1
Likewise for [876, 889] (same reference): 4.8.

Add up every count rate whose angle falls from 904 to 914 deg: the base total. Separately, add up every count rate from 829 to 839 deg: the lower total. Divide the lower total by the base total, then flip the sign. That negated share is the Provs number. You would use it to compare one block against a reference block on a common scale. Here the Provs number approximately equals -1.68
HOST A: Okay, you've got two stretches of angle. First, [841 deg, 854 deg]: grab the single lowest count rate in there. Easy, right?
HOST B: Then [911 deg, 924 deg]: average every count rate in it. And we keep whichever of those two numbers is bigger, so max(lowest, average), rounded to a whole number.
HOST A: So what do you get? 128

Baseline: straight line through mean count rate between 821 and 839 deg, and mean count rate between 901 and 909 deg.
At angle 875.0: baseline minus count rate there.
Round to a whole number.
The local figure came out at -19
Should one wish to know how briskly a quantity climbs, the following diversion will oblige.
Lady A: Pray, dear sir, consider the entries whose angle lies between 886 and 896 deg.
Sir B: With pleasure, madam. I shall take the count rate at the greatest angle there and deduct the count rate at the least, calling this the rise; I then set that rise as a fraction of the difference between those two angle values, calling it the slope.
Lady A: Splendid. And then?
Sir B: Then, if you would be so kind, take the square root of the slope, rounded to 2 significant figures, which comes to 1.6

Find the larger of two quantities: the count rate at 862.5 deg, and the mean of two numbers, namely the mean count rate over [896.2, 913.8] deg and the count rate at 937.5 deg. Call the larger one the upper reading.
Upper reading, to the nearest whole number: 131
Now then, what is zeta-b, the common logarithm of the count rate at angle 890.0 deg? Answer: 2.19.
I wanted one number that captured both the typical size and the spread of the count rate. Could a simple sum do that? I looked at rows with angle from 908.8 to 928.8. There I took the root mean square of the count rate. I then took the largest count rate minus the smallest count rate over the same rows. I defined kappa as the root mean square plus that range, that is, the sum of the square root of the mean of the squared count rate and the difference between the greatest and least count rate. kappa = 163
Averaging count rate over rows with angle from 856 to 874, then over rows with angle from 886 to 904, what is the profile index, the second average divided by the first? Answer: 1.15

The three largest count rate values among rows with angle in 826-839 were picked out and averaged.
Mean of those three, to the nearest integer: 131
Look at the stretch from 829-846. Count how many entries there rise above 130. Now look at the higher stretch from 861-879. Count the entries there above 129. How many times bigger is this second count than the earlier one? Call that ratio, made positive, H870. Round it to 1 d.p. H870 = 2.0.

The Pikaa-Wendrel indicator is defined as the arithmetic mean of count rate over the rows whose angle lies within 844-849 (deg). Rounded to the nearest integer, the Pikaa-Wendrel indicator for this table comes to 130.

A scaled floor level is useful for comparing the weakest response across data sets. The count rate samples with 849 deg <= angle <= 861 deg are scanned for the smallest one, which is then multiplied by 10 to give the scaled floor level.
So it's 1288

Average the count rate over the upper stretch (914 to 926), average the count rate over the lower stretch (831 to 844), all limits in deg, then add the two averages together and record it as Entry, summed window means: 220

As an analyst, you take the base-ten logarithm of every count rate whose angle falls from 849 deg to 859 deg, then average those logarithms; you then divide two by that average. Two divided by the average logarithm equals 0.95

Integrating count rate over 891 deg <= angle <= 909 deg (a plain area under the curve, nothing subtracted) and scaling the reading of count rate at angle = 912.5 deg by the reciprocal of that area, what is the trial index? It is 0.023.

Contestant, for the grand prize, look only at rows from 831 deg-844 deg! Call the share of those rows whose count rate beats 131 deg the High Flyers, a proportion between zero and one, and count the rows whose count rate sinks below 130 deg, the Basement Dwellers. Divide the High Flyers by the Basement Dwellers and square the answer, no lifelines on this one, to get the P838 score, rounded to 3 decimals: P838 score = 0.004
